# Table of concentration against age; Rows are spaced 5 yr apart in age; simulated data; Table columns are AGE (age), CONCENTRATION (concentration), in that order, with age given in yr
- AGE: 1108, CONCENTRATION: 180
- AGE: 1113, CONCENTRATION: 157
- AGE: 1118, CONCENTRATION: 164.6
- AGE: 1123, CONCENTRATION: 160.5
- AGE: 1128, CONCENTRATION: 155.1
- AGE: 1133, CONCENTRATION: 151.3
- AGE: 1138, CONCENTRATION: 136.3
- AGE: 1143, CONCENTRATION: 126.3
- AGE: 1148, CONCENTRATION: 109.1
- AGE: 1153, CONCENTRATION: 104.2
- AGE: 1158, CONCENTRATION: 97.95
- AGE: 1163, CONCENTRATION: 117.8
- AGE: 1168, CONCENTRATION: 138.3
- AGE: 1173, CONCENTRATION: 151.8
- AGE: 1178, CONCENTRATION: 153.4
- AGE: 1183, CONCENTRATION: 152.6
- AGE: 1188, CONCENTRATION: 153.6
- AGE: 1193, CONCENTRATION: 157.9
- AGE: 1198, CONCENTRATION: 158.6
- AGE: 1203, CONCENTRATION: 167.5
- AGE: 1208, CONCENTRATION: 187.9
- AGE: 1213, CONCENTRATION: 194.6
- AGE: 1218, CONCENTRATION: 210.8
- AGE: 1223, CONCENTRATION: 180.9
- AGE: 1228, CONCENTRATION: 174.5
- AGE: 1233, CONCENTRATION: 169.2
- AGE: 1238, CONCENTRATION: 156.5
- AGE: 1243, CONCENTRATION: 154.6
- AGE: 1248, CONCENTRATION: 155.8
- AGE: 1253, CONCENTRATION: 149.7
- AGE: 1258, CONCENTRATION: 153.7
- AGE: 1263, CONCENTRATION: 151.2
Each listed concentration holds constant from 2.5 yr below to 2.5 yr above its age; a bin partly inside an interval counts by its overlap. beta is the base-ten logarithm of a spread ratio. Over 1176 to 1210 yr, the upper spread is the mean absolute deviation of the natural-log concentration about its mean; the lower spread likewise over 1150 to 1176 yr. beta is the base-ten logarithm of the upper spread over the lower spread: -0.43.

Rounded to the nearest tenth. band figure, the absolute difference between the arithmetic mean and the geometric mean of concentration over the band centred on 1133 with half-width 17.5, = 1.3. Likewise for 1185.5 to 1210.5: 0.4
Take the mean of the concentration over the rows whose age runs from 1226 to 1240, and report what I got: 167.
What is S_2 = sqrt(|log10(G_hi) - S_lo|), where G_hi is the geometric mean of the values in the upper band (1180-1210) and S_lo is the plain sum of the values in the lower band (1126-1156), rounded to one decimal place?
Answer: 27.9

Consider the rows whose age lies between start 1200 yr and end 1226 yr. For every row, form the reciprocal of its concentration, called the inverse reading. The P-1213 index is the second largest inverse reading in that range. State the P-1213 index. 0.0055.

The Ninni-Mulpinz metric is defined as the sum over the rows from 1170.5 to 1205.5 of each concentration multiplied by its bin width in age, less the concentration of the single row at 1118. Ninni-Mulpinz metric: 5312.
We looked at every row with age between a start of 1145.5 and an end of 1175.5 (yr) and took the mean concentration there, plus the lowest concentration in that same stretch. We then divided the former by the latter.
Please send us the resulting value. 1.22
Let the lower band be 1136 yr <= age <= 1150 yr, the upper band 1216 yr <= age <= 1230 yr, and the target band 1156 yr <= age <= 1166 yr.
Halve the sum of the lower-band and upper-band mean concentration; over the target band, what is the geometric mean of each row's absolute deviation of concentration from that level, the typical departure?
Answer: 47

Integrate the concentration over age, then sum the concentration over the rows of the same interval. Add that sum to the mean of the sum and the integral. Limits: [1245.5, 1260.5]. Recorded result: 1837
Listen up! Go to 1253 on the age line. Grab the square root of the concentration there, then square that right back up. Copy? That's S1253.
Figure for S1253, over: 150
